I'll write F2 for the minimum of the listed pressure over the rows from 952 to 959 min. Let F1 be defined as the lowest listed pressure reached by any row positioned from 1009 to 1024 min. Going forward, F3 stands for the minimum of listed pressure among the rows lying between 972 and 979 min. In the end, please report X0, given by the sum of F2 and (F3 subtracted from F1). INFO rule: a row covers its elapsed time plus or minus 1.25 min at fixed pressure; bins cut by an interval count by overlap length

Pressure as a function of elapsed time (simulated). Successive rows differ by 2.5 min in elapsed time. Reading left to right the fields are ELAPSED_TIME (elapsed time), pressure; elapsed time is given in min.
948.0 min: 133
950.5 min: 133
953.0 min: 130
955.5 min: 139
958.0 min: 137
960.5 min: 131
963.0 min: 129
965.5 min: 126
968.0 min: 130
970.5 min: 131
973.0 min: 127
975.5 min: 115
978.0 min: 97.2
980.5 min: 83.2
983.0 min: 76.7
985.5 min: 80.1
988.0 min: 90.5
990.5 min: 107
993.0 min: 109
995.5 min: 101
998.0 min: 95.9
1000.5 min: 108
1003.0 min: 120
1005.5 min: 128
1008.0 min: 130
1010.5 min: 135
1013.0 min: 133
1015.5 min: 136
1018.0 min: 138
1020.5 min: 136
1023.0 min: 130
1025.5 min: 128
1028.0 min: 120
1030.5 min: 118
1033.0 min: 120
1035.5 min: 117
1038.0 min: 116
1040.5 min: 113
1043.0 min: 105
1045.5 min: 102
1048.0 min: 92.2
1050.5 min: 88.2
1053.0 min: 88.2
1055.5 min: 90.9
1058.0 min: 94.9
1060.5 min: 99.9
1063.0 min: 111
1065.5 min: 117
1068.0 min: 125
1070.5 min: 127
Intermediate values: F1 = 130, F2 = 130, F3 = 97.2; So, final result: 163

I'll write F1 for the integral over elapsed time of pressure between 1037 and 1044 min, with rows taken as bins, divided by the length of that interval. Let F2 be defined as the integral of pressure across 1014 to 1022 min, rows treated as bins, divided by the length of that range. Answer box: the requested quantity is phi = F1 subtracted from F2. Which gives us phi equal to 25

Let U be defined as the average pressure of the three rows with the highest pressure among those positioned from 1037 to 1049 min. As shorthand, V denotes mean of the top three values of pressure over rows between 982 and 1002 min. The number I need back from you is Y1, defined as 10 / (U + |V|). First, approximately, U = 111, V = 108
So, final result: 0.0456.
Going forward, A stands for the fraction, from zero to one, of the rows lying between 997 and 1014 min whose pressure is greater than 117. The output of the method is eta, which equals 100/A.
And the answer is 140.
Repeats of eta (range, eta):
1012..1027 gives 100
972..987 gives 600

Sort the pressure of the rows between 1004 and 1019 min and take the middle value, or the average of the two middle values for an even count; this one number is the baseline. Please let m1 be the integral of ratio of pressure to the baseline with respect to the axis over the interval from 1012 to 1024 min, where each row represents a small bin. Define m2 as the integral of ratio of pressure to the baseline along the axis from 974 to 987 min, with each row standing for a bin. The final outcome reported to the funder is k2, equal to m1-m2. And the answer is 3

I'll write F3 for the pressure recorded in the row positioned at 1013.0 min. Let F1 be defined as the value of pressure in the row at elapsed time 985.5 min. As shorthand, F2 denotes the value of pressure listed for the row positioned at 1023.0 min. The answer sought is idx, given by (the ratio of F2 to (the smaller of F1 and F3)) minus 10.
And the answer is -8.38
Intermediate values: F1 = 80.1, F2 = 130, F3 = 133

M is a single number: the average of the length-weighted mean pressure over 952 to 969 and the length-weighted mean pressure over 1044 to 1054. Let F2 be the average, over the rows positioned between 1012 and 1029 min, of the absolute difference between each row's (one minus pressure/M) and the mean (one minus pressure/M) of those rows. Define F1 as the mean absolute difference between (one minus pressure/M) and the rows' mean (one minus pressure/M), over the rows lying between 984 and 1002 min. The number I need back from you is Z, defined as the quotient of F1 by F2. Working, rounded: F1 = 0.076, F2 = 0.042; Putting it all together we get 1.79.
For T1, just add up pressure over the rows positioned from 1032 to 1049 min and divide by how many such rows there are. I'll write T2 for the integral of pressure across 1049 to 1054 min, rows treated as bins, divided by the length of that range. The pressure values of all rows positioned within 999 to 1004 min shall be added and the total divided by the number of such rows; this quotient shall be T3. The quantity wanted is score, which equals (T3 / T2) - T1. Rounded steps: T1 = 109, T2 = 88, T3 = 114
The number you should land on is -108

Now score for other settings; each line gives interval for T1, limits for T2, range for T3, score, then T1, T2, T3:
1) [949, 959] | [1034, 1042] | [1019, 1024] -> -134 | 135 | 115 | 133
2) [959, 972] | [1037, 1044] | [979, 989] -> -129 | 129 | 111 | 83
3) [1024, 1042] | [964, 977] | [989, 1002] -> -118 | 119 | 125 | 104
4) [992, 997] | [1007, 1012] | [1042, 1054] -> -104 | 105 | 133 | 95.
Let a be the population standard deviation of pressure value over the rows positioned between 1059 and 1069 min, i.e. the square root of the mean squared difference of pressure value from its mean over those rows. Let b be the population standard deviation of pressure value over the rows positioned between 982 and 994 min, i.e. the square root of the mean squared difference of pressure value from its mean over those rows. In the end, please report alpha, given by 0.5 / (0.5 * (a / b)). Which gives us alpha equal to 1.5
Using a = 9.2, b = 13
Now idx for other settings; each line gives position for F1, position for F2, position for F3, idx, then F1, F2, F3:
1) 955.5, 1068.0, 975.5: -8.91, 139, 125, 115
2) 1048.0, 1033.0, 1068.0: -8.70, 92.2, 120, 125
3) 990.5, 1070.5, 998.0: -8.68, 107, 127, 95.9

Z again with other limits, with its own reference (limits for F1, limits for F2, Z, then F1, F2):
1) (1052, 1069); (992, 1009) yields 1.07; 0.105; 0.098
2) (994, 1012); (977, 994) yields 1.22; 0.116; 0.095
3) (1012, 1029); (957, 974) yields 1.95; 0.042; 0.022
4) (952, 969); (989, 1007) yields 0.44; 0.032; 0.072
